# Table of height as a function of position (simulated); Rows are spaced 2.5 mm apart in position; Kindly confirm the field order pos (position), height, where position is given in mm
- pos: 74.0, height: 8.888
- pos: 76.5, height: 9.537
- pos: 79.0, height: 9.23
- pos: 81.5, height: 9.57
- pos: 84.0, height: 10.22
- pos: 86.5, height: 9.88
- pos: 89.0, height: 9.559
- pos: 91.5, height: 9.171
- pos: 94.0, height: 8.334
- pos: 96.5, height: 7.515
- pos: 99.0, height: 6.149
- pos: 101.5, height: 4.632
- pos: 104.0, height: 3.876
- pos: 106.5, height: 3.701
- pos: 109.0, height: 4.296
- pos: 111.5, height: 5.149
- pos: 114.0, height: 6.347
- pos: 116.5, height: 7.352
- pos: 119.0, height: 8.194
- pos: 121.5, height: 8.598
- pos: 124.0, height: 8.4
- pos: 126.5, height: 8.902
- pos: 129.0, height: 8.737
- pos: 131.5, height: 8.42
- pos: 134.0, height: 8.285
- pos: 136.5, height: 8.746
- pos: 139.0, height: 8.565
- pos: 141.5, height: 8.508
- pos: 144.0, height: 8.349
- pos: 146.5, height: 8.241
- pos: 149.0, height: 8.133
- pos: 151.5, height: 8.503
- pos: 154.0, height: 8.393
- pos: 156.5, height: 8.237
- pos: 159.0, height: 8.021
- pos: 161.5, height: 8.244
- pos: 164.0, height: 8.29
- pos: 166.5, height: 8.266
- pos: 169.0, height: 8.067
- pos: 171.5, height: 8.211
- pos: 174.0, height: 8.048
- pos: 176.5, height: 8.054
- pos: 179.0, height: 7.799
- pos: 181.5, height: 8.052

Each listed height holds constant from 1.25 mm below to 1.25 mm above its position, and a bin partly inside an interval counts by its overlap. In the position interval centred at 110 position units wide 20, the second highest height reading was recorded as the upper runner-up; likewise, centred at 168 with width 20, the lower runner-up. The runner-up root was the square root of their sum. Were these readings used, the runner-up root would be 3.95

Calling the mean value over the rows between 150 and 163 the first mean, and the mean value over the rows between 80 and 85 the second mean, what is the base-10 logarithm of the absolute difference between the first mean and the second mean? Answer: 0.2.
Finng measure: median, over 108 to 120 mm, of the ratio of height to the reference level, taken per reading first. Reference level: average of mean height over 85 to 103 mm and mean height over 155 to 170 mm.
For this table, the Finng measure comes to 0.79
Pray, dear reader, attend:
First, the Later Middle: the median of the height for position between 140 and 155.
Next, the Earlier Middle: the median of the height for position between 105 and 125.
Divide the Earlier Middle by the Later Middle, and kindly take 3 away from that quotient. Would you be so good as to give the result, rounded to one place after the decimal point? -2.2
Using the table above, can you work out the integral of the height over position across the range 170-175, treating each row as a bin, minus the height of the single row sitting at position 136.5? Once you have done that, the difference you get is 32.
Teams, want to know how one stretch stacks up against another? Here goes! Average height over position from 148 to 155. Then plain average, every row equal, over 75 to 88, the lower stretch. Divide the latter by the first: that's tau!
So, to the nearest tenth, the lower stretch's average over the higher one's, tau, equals 1.2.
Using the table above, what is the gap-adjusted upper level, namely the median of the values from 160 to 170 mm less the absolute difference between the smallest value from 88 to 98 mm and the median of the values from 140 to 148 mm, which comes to 7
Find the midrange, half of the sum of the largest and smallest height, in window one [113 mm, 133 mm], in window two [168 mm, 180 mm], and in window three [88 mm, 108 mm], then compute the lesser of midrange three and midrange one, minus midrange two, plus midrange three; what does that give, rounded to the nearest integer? 5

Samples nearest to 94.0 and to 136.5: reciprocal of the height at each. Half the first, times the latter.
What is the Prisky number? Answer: 0.0069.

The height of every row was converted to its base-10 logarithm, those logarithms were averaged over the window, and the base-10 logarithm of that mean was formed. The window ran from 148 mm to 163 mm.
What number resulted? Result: -0.038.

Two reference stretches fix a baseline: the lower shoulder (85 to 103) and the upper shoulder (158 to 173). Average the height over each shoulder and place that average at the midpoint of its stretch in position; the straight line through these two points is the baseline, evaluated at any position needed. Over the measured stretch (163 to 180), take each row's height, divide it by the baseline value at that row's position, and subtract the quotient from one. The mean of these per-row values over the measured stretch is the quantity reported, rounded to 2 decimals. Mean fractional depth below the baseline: 0.01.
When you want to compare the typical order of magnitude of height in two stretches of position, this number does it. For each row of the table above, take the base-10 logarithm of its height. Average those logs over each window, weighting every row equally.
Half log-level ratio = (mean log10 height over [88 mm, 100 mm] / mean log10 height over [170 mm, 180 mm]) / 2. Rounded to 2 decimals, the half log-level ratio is 0.50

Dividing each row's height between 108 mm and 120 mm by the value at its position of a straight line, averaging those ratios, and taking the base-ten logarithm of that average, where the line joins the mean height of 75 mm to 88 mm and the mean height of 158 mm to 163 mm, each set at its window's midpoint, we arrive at -0.16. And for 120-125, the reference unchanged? -0.02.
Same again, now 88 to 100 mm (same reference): -0.06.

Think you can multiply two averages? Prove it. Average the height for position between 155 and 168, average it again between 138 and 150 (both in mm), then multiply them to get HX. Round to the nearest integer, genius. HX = 69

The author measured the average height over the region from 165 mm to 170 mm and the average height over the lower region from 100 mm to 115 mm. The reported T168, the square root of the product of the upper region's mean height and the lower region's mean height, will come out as 6.2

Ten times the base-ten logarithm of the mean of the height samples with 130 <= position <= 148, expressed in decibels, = 9.27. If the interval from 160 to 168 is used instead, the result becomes 9.17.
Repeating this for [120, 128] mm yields 9.36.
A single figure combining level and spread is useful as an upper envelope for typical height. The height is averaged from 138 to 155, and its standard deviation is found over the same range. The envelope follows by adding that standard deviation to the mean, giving 8.5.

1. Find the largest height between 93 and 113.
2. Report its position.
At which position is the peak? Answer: 94.0 mm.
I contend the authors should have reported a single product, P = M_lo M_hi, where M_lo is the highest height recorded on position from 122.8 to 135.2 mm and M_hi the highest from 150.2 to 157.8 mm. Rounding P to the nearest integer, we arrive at 76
